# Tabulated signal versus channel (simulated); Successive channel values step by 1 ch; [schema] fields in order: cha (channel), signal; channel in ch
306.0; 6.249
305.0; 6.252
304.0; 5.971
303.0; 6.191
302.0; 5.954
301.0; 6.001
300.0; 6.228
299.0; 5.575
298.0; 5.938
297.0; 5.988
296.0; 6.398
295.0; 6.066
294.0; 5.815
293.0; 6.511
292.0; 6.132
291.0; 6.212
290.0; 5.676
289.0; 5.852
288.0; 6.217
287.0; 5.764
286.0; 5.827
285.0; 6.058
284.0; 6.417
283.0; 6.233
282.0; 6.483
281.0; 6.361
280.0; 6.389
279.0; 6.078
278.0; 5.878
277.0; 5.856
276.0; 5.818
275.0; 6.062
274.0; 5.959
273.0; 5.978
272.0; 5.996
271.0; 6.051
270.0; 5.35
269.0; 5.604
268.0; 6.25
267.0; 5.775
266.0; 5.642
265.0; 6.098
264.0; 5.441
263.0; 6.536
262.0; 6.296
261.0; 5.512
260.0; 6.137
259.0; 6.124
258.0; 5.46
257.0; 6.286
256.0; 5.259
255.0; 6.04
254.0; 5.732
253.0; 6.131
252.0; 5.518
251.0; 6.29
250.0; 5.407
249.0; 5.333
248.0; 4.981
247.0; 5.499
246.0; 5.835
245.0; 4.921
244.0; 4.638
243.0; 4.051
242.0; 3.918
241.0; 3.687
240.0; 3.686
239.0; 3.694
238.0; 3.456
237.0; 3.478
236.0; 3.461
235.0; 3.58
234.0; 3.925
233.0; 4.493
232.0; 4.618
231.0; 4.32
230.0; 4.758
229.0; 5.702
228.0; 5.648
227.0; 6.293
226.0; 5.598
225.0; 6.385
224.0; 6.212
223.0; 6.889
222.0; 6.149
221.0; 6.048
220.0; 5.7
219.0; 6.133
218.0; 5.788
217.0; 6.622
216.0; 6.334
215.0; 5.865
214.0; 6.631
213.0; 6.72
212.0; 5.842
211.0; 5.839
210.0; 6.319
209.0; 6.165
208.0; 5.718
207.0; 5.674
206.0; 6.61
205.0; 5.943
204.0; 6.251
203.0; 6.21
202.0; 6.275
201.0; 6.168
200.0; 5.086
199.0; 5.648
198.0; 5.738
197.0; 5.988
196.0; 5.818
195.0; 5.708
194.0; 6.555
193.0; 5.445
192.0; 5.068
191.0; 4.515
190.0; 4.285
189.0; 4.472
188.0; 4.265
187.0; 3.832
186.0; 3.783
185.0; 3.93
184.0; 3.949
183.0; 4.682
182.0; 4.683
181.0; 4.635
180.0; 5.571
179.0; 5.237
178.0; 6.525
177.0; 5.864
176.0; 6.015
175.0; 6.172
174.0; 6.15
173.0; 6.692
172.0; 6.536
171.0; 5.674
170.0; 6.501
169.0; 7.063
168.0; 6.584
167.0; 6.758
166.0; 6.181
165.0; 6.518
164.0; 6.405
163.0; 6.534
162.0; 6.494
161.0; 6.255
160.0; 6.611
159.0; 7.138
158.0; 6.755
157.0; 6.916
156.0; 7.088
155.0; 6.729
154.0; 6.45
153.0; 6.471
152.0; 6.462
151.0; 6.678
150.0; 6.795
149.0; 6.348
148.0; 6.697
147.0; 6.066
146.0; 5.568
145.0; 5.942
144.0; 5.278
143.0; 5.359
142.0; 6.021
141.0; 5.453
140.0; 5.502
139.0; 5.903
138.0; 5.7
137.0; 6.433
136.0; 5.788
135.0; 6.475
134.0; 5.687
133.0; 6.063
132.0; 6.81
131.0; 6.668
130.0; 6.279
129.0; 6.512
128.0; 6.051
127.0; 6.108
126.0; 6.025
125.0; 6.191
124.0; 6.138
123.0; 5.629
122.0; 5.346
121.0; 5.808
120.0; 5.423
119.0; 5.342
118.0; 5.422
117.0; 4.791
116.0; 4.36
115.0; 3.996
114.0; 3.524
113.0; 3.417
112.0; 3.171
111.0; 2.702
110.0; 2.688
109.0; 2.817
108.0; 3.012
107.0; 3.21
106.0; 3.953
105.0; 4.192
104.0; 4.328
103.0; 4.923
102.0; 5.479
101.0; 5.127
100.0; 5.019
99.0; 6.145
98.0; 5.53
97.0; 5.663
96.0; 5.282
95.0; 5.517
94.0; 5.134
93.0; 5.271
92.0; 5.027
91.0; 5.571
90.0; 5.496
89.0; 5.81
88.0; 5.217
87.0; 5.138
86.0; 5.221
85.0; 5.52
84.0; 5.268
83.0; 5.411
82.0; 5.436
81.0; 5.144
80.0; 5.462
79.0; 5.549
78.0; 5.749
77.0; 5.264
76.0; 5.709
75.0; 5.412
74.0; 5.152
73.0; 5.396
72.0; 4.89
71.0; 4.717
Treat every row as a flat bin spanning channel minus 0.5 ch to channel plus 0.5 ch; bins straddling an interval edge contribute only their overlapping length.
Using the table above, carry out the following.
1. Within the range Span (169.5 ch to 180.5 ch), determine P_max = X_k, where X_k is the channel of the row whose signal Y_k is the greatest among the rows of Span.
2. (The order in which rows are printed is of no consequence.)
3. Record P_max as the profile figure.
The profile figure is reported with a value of 173.0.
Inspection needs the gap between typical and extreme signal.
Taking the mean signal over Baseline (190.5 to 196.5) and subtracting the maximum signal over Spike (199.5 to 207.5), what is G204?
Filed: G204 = -1.09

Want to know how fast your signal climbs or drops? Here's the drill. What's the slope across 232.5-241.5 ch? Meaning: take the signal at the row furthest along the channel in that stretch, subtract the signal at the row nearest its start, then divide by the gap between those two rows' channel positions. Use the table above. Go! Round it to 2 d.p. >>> -0.10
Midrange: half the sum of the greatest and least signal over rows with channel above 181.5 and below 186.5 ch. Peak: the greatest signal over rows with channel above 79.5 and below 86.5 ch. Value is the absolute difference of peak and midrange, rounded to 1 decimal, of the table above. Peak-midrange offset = 1.3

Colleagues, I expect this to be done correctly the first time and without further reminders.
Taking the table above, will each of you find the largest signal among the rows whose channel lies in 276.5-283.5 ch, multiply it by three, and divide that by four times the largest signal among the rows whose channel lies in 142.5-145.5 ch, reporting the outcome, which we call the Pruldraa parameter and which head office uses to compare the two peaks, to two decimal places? 0.82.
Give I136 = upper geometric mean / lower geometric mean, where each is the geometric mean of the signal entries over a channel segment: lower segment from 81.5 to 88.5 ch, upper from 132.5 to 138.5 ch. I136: 1.13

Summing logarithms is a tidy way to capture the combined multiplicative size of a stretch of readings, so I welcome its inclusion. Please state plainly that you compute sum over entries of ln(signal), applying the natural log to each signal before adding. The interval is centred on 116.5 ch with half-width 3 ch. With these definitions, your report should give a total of 9.1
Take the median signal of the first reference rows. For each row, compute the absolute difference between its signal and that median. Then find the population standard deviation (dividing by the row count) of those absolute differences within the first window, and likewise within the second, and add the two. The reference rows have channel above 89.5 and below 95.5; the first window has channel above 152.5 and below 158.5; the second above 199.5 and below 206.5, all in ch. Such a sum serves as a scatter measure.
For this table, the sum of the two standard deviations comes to 0.49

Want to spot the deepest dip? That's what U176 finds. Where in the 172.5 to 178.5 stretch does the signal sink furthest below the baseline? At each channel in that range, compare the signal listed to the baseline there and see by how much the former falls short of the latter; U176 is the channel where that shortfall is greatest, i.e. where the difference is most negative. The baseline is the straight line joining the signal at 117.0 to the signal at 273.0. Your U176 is 177.0 ch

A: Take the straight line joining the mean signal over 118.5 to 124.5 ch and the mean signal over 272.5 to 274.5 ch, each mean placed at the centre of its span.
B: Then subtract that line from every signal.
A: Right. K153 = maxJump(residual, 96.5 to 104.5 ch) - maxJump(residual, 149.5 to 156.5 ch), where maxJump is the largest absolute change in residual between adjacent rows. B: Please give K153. 0.8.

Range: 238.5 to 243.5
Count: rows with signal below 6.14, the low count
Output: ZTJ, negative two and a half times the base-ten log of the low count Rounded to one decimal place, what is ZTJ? -1.7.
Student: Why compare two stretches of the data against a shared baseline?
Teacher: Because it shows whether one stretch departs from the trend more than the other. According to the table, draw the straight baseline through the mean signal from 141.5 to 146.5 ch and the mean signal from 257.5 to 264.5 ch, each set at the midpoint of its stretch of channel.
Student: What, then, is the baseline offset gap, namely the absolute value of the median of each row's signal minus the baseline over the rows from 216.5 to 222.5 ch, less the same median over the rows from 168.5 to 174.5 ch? 0.6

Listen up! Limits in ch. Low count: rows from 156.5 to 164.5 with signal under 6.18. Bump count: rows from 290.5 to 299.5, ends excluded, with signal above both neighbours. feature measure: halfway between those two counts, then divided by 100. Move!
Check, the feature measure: 0.010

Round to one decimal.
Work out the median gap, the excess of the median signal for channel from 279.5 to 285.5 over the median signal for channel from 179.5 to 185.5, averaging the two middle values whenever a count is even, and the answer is 1.7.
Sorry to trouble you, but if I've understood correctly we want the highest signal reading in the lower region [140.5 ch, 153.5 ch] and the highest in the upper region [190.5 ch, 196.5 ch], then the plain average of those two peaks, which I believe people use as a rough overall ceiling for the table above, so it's 6.7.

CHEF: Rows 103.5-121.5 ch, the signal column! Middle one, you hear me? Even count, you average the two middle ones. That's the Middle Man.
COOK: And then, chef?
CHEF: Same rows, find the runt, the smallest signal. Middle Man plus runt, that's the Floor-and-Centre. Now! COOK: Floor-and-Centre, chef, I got 6.7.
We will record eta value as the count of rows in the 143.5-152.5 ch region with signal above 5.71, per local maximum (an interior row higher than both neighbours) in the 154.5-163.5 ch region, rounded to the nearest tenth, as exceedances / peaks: 3.5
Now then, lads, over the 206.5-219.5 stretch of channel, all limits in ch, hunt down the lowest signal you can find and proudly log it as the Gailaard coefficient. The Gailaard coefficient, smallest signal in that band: 5.674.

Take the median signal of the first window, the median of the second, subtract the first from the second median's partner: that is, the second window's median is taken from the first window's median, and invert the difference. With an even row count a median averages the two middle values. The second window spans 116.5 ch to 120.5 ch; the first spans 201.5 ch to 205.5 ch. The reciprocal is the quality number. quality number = 1.2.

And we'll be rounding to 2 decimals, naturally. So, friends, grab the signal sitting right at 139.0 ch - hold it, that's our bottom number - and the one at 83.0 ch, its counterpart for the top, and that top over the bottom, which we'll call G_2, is 0.92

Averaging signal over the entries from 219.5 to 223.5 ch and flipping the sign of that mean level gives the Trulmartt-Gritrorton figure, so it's -6.20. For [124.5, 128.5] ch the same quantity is -6.09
